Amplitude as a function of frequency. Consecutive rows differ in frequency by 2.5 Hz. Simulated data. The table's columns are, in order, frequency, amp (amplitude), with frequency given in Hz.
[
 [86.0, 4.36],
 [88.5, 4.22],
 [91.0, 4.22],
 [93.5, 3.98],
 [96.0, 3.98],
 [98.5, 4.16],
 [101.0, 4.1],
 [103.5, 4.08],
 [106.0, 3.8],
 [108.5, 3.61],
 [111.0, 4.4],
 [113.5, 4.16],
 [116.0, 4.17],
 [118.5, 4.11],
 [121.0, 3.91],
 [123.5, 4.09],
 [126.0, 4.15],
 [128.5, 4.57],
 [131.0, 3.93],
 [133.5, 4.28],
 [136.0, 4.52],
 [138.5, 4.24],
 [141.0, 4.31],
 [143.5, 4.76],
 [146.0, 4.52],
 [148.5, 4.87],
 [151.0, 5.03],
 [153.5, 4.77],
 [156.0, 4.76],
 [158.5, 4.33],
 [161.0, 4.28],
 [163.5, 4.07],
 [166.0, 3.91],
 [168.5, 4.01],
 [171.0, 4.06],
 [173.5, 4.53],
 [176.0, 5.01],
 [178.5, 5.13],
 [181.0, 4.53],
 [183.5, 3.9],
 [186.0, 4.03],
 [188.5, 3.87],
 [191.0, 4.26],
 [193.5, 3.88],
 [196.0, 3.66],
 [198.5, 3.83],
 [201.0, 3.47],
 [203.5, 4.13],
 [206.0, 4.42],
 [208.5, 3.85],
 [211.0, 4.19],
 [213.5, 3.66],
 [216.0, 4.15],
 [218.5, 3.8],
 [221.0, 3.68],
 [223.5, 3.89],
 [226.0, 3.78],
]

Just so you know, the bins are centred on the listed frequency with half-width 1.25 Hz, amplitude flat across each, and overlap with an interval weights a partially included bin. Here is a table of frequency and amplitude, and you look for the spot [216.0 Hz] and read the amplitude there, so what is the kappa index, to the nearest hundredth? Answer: 4.15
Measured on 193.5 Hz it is 3.88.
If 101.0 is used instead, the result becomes 4.10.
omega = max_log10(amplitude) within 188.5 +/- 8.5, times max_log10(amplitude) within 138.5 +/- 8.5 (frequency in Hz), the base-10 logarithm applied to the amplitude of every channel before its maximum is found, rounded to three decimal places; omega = 0.445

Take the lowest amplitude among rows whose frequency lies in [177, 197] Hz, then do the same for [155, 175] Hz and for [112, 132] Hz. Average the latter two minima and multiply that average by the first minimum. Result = 14.3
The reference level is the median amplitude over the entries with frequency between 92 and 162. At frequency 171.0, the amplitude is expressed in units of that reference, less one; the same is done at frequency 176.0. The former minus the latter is -0.23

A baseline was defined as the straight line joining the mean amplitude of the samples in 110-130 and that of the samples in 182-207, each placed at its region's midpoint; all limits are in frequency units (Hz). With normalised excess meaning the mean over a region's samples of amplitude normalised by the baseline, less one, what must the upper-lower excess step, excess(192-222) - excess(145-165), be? -0.12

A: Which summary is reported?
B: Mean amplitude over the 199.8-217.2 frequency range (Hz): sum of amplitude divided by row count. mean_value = 3.98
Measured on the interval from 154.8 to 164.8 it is 4.36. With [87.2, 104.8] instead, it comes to 4.11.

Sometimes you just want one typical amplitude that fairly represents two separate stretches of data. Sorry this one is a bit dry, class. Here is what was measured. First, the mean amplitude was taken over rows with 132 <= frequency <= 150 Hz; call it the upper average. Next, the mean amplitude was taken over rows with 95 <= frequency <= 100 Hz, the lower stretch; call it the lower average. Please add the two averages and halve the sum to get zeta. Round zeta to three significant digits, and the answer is 4.29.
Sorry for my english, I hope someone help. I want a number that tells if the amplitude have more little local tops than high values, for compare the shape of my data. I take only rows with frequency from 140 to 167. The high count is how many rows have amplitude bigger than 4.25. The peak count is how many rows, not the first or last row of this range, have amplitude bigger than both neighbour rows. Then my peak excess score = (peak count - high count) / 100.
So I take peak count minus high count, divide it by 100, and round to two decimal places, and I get -0.07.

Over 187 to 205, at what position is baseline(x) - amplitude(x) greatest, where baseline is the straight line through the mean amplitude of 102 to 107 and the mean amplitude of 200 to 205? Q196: 201.0 Hz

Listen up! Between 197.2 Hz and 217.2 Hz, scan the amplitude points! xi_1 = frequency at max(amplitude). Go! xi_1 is 206.0 Hz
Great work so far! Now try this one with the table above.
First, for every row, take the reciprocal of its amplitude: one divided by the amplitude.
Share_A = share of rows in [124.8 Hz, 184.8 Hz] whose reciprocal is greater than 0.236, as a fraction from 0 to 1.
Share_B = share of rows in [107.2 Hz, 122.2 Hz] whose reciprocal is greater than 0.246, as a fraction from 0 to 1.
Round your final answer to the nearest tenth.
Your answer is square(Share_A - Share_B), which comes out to 0.0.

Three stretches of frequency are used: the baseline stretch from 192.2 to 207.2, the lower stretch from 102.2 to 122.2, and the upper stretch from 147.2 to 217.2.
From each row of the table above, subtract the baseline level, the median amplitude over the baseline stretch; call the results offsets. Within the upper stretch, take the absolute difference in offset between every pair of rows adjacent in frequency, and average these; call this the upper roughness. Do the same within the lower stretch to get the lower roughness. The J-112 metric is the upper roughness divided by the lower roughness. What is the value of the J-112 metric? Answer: 1.23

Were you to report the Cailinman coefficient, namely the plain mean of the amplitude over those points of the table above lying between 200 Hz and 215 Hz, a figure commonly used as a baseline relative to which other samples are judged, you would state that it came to 4.0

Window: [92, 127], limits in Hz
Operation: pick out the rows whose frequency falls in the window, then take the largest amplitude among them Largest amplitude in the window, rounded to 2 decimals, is 4.40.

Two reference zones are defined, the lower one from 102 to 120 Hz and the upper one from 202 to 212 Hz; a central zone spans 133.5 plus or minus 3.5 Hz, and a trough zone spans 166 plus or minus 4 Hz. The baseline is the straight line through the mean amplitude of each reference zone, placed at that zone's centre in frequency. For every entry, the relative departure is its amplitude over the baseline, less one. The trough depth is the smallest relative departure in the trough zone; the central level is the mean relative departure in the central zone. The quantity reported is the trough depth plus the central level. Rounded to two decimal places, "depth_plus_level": 0.00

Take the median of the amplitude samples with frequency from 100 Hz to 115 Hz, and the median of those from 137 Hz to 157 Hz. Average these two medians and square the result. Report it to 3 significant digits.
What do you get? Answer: 19.6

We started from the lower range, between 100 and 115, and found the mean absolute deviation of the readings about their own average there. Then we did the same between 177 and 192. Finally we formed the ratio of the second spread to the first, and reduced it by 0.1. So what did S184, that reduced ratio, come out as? 1.6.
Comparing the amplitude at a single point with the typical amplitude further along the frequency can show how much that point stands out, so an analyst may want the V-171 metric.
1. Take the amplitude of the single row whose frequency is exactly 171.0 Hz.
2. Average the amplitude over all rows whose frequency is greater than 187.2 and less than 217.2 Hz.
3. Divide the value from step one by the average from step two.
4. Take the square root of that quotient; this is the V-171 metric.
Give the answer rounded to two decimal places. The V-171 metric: 1.01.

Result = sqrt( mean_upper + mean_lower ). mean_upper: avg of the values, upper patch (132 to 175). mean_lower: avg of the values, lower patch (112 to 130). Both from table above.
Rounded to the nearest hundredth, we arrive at 2.93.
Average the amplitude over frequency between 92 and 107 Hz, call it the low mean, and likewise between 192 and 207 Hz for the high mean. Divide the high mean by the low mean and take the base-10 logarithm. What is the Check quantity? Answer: -0.01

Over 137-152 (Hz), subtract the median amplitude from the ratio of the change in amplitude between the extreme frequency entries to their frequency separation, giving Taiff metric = -4.58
